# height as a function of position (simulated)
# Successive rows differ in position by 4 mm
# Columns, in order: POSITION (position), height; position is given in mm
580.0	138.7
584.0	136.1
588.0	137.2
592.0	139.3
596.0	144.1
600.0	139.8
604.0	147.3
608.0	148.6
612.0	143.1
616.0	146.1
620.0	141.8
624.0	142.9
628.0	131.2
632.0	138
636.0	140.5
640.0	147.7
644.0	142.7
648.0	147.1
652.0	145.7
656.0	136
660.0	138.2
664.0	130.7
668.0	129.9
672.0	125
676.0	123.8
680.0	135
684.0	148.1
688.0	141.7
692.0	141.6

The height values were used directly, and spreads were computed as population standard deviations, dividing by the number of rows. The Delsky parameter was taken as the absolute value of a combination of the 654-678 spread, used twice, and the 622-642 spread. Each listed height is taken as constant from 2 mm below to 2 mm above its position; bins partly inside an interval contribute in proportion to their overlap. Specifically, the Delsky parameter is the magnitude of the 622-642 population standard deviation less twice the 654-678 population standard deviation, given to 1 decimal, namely 5.0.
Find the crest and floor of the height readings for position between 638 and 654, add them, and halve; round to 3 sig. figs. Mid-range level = 145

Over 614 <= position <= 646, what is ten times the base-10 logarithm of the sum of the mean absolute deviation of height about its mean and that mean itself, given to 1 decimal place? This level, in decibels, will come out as 21.6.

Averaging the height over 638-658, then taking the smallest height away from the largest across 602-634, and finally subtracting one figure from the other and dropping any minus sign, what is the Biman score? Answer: 126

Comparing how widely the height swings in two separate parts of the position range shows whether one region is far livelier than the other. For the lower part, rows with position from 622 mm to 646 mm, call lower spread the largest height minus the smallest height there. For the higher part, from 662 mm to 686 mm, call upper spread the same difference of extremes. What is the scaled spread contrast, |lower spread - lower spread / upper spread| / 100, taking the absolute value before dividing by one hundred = 0.16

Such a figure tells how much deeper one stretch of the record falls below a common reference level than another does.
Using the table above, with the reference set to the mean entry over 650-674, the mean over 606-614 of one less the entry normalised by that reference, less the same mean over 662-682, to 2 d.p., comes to -0.13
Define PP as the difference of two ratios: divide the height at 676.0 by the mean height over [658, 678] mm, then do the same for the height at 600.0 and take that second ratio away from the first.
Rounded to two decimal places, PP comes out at -0.12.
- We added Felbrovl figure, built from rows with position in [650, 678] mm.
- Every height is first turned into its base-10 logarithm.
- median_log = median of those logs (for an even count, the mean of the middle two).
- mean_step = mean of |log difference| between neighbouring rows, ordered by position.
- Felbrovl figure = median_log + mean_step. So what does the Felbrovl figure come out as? 2.13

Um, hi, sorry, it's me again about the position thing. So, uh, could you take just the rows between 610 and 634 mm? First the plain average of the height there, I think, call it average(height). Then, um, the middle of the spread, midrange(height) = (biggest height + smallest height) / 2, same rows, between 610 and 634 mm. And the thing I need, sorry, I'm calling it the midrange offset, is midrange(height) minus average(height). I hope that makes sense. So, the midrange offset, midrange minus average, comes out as -1.9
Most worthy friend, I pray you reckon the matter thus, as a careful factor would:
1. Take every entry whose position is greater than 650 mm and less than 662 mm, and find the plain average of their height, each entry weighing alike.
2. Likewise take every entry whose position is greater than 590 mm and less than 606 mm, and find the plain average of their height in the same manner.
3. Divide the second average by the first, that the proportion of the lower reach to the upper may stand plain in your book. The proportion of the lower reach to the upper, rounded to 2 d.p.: 1.02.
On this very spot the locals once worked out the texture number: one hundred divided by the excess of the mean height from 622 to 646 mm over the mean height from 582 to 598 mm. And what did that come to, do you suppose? 75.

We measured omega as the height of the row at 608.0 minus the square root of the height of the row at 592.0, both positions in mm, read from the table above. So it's 137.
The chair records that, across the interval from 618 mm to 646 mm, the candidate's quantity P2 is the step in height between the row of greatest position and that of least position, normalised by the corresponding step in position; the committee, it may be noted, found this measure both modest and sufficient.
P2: 0.0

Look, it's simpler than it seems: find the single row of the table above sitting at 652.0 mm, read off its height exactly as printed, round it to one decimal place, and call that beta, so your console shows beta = 145.7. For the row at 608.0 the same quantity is 148.6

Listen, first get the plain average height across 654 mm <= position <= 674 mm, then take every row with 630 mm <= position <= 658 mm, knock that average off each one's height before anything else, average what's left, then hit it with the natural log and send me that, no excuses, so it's 2.36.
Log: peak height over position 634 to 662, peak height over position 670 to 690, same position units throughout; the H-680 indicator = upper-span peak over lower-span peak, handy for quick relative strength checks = 1.00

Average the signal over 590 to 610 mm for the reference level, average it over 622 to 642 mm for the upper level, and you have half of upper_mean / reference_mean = 0.487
